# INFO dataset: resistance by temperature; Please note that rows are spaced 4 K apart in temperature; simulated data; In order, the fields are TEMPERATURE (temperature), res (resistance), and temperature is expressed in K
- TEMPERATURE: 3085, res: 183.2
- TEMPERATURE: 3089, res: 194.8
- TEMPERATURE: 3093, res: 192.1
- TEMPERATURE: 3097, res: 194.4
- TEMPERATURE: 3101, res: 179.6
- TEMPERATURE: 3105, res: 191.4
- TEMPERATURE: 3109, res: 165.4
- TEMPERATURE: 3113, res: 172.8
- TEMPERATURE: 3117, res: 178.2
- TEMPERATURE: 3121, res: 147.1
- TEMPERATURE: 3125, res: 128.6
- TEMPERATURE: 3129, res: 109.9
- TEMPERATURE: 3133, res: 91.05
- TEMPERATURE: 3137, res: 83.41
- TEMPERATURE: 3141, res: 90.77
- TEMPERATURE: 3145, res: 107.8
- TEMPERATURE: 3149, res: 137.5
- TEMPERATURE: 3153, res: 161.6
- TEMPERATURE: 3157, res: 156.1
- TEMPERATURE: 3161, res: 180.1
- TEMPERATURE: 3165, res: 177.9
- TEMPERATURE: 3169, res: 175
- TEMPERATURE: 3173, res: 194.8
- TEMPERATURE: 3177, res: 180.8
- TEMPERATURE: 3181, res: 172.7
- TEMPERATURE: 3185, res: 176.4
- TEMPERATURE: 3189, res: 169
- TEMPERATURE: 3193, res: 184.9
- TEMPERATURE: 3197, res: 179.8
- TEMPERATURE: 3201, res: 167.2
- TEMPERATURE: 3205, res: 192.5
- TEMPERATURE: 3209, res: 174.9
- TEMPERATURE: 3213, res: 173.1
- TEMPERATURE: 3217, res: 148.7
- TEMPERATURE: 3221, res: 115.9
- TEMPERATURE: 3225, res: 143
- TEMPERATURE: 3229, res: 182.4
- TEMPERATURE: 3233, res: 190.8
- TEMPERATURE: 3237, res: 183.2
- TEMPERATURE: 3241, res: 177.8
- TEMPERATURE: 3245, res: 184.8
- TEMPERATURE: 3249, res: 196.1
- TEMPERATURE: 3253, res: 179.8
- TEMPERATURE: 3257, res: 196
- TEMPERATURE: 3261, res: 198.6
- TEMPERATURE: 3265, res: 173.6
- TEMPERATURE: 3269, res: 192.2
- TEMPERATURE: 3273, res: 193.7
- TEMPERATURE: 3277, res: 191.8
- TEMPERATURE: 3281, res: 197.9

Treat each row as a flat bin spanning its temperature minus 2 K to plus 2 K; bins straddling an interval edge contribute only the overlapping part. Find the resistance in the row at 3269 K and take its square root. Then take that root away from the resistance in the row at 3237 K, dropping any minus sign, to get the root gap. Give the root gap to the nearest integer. 169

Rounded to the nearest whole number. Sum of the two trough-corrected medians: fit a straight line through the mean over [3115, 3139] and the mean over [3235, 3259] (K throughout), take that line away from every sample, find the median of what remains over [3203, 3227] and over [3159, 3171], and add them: 26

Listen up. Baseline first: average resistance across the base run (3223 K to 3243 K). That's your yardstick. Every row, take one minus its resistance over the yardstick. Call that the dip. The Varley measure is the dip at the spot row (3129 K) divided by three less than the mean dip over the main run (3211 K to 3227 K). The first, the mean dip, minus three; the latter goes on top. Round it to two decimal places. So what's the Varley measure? -0.13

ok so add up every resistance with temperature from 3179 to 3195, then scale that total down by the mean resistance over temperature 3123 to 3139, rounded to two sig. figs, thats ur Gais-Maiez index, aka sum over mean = 6.8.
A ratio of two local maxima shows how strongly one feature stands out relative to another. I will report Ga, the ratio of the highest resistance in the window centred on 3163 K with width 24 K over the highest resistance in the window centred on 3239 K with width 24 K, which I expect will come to 0.99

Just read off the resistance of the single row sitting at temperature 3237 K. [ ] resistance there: 183.2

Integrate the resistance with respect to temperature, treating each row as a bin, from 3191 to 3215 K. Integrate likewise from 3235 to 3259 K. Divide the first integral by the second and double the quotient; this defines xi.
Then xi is 1.92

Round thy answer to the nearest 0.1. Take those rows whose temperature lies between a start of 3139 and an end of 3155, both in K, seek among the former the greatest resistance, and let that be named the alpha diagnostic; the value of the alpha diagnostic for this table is 161.6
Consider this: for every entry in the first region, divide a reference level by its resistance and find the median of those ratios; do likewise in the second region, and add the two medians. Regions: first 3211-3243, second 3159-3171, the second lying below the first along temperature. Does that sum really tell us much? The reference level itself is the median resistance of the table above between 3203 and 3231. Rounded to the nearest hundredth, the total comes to 1.96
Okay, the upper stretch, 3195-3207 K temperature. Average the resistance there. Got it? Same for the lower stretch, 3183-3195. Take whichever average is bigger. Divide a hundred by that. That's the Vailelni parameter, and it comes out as 0.556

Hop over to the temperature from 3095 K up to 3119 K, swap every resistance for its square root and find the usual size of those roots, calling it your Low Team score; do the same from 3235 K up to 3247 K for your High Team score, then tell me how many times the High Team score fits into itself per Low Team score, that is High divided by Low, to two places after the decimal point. 1.00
